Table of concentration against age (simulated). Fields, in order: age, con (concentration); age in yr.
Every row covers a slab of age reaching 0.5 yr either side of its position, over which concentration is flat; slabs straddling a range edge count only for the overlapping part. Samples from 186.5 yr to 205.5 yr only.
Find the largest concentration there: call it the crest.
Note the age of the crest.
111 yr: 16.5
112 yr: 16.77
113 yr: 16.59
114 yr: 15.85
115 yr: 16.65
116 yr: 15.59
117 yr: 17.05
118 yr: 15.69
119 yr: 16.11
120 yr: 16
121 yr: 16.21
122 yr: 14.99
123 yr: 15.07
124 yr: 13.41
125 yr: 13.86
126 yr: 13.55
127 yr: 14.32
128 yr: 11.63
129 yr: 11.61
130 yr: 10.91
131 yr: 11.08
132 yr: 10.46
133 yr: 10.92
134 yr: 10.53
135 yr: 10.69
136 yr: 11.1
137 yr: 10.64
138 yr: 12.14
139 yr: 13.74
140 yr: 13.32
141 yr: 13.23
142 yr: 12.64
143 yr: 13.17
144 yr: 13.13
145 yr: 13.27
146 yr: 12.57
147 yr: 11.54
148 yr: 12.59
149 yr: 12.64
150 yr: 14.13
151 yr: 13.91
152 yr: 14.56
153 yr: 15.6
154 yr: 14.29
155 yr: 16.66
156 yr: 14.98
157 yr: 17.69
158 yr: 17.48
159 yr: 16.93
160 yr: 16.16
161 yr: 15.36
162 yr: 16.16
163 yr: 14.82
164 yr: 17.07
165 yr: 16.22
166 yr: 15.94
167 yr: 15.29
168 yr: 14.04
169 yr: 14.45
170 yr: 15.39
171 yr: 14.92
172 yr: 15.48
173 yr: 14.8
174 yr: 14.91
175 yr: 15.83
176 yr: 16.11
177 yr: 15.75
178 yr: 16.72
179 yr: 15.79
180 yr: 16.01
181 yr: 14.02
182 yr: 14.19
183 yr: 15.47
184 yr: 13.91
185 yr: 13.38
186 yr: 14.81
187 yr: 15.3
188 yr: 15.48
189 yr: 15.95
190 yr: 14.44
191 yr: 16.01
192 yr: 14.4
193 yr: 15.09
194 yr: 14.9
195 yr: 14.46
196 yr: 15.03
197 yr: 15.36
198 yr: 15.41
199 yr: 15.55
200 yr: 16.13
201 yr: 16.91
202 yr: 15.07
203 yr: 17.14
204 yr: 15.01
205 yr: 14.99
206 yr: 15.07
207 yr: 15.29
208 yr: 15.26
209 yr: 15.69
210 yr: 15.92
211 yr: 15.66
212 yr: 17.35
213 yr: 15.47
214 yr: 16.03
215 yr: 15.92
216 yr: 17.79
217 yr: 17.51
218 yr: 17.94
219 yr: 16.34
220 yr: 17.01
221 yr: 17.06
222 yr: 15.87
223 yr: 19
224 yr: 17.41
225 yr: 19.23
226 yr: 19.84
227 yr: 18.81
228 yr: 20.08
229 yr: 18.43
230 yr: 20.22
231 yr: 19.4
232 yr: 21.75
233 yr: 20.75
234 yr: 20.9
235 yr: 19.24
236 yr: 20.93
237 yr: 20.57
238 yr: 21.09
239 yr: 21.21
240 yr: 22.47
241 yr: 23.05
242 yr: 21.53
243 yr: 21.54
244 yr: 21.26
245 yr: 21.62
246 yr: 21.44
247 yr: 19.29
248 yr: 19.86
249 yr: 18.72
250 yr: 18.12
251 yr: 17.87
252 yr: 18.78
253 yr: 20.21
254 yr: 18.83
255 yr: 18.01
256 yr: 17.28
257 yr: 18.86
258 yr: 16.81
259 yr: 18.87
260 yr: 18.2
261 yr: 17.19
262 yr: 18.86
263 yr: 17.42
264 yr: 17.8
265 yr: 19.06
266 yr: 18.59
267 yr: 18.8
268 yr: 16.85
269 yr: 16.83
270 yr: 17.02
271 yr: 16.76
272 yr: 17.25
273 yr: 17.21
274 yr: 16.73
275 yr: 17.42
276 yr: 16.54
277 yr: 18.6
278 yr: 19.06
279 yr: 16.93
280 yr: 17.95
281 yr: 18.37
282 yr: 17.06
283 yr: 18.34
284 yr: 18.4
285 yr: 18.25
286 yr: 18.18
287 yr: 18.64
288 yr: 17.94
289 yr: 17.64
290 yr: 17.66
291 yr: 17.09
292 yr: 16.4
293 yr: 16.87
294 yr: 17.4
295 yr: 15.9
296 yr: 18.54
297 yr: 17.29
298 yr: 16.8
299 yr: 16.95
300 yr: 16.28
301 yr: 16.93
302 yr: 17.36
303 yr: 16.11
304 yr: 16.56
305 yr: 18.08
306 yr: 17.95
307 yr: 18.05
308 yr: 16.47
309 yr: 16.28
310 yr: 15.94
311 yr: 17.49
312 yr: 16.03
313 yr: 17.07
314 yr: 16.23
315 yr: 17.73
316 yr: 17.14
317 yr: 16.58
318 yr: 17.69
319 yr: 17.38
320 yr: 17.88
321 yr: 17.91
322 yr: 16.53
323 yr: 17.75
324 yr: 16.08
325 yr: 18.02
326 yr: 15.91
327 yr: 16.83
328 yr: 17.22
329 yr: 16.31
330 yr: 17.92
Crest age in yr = 203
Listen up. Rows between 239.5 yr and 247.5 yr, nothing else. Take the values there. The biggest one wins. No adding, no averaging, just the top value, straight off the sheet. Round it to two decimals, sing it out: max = 23.05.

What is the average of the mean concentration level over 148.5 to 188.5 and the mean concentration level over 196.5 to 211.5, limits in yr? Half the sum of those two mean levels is 15.5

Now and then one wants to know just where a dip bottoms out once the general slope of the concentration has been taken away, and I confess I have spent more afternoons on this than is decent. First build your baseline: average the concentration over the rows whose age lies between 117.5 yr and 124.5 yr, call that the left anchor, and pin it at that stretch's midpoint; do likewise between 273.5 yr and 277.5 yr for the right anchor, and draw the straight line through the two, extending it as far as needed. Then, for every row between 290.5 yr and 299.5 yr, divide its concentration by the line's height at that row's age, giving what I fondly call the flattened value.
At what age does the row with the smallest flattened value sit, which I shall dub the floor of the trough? 295 yr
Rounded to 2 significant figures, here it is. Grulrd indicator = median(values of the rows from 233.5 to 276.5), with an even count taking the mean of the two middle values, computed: 19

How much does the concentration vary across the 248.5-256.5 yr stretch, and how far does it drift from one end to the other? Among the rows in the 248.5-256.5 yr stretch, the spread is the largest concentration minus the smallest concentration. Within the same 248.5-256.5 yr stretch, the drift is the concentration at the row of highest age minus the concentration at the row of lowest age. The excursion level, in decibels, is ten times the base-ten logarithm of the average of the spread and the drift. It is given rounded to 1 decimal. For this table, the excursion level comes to -1.3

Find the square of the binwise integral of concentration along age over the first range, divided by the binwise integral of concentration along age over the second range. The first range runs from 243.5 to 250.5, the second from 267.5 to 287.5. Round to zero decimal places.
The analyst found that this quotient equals 56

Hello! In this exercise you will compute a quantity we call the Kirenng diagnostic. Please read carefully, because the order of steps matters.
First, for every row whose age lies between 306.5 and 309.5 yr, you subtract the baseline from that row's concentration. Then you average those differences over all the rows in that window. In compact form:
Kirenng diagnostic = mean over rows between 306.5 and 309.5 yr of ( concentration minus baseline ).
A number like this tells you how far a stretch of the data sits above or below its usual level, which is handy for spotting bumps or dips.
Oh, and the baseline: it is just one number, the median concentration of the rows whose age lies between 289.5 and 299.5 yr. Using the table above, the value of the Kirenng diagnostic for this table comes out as -0.09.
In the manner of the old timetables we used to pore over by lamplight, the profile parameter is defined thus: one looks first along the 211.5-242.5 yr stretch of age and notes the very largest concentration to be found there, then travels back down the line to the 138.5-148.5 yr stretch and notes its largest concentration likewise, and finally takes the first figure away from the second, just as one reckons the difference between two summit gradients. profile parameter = -9.3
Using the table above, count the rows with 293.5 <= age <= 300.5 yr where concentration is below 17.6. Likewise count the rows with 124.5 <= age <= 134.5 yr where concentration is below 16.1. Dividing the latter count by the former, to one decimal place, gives 1.7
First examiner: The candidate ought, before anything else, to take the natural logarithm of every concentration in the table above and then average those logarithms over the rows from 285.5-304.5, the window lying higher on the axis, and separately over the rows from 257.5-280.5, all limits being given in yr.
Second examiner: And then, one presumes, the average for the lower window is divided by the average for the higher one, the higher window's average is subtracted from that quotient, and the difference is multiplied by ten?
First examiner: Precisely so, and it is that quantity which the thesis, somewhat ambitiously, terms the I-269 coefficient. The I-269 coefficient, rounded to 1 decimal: -18.3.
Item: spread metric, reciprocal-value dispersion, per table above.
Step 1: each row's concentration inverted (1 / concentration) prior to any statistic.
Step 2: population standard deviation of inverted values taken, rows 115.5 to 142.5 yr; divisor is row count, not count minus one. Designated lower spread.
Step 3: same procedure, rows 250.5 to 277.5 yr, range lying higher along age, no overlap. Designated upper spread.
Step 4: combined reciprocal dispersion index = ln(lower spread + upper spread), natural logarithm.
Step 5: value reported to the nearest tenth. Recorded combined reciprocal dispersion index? -4.2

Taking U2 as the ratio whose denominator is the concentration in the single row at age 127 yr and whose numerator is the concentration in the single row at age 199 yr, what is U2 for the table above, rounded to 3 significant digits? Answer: 1.09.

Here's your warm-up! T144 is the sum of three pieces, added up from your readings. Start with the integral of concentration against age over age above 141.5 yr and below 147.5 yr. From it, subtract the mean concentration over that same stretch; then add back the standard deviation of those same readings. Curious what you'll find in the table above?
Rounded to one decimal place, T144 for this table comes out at 64.2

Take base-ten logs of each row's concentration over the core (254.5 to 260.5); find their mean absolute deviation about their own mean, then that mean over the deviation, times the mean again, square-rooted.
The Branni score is 10.0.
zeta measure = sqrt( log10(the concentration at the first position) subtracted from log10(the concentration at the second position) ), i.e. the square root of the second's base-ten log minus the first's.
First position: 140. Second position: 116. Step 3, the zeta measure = 0.26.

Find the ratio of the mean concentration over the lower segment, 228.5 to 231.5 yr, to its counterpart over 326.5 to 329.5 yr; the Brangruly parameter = 1.15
